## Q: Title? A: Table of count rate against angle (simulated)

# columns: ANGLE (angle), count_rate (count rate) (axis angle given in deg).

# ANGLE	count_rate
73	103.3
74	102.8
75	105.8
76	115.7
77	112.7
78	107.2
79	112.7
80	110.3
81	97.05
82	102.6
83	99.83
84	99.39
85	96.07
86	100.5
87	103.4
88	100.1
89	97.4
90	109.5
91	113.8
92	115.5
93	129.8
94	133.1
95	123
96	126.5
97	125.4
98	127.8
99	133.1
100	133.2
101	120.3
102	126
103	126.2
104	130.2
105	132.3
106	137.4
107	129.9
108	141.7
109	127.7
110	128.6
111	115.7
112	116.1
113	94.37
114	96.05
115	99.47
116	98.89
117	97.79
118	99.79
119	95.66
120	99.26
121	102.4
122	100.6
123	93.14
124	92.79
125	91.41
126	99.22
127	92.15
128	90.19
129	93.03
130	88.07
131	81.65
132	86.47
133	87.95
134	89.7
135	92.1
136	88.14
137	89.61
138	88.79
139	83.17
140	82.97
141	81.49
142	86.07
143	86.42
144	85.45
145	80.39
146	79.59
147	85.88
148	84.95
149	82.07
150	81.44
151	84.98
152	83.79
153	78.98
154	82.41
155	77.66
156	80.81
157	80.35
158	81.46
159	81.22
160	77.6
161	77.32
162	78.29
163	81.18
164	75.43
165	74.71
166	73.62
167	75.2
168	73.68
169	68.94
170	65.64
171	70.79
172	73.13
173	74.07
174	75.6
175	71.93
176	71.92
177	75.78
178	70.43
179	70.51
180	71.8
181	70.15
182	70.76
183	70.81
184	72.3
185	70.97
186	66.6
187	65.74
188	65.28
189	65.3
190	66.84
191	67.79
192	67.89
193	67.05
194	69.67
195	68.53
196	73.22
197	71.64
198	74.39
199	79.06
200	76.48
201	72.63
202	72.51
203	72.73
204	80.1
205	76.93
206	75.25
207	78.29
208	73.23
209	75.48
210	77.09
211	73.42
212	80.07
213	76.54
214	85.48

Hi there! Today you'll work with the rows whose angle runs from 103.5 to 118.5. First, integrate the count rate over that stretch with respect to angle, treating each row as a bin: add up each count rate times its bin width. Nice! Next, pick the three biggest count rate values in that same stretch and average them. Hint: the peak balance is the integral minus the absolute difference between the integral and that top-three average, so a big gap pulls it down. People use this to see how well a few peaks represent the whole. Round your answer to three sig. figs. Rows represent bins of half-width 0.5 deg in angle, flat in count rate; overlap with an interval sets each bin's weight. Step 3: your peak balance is 137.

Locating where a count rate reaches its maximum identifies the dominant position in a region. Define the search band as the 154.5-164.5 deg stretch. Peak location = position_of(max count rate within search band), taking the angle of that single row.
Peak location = 158 deg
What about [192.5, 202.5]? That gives 199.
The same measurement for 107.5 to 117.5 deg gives 108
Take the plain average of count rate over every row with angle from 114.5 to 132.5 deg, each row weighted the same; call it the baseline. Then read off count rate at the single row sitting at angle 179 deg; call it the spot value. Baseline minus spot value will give 24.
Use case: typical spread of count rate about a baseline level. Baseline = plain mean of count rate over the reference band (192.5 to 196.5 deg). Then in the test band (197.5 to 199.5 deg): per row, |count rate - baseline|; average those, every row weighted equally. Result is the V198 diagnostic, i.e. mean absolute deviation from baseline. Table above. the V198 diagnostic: 7.1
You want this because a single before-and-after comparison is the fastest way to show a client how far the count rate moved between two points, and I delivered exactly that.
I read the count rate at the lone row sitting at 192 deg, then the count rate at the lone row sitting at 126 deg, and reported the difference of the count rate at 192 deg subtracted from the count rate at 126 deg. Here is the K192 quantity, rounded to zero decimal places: 31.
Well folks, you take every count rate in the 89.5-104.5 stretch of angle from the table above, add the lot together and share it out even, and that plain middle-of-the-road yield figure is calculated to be 125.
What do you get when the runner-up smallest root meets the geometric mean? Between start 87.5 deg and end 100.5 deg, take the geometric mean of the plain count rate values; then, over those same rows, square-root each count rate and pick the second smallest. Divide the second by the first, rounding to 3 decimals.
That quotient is 0.083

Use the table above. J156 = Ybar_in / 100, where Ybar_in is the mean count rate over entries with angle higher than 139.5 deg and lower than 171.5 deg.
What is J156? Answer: 0.79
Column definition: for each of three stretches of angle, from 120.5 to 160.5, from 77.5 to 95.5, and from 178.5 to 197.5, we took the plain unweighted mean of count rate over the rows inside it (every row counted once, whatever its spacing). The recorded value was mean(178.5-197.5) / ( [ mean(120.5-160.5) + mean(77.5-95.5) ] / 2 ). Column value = 0.709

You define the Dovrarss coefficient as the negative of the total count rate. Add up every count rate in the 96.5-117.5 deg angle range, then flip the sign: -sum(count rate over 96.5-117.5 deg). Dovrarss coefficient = -2538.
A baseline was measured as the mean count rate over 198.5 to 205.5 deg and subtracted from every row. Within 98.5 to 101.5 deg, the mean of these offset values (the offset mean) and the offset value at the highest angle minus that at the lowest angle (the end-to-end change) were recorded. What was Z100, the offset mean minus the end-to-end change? 66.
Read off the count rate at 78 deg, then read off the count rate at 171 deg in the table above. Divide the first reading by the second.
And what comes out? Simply 1.51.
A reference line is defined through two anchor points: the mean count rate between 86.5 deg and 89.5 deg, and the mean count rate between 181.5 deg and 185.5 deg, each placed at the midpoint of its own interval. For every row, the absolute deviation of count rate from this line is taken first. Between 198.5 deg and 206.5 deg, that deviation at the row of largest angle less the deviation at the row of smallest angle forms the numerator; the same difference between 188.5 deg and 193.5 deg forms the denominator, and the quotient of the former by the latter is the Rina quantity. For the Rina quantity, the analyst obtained 0.57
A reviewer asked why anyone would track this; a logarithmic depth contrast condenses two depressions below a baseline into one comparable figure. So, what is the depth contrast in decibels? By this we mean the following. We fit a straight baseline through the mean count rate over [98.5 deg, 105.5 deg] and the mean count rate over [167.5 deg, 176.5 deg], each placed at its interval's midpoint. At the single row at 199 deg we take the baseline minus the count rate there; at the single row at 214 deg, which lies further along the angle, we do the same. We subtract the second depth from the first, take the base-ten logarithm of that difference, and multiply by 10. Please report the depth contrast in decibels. 13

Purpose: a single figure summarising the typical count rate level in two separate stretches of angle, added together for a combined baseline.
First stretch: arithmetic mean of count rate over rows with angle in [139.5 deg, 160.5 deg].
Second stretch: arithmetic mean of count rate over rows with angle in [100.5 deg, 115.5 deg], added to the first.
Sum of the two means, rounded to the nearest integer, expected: 204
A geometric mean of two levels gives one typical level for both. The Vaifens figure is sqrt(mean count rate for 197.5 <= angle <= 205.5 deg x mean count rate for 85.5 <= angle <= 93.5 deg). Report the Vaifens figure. 91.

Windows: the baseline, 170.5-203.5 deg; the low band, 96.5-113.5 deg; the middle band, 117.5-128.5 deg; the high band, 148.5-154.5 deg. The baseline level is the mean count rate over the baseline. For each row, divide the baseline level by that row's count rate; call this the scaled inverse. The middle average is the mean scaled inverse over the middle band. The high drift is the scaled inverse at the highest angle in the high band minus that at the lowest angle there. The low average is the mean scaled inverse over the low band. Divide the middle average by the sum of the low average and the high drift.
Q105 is 1.31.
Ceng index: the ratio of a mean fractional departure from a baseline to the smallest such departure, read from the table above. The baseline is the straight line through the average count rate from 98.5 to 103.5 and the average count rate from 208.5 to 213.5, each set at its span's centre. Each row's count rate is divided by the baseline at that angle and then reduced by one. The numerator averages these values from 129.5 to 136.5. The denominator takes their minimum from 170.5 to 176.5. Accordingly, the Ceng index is 0.87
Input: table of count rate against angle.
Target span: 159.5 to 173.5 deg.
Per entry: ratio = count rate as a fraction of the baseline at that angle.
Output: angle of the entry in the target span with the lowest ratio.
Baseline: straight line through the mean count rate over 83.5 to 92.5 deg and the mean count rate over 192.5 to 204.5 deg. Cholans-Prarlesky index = 170 deg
